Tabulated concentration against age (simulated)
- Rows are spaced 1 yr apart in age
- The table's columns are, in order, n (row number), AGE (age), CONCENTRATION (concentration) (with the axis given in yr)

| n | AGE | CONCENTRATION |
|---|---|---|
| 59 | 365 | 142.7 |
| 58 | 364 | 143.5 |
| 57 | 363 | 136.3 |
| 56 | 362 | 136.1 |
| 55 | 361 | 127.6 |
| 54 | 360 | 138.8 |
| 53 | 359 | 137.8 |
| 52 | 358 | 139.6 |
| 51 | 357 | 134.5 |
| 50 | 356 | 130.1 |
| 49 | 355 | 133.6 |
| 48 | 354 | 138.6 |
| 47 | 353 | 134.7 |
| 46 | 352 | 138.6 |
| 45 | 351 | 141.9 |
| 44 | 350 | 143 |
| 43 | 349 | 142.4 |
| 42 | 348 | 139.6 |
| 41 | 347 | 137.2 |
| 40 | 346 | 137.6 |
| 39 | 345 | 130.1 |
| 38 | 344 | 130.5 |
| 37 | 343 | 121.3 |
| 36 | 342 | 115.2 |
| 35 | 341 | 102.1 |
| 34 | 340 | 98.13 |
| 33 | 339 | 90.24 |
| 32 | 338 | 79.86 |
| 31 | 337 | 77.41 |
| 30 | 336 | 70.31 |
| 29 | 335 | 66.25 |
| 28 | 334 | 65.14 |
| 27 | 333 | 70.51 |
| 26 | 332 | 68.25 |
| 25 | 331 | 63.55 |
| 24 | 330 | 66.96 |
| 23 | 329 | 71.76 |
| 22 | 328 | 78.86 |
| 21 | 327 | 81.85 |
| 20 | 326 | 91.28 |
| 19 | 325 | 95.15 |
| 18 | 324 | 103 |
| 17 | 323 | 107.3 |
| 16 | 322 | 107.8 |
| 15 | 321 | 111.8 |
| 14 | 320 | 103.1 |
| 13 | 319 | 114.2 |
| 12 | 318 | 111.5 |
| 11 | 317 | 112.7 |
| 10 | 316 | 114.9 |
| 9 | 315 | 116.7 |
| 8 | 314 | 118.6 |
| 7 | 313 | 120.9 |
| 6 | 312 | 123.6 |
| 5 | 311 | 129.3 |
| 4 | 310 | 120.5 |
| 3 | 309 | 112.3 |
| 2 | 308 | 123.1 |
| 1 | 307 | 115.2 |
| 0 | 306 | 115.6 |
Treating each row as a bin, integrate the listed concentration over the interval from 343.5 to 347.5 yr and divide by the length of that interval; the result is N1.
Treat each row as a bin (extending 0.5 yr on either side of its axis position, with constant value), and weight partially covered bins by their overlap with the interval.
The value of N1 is 134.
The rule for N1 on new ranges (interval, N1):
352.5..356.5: 134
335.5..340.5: 83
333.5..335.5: 66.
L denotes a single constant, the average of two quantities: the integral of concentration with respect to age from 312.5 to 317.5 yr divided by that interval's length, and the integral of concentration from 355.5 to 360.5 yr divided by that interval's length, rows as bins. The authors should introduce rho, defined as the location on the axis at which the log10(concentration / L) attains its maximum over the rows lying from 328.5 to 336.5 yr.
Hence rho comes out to 329 yr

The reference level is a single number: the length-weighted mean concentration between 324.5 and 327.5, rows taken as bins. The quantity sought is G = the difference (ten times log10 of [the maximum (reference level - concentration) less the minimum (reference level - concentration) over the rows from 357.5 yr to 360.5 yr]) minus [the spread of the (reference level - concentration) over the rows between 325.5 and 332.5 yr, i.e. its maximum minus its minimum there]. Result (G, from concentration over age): -25.2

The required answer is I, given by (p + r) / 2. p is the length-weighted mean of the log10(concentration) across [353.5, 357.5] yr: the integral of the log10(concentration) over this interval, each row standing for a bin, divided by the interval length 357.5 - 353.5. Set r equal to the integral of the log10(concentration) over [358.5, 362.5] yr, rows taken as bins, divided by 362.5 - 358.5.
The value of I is 2.13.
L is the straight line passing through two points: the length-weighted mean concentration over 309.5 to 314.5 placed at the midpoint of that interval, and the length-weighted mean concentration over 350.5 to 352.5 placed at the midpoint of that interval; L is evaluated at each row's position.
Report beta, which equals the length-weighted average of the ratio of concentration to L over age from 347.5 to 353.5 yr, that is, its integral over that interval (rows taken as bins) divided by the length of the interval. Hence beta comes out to 1.00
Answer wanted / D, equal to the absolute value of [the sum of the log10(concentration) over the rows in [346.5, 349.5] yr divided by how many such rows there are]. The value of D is 2.15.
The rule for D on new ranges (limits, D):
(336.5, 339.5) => 1.92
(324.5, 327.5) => 1.95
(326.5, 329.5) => 1.89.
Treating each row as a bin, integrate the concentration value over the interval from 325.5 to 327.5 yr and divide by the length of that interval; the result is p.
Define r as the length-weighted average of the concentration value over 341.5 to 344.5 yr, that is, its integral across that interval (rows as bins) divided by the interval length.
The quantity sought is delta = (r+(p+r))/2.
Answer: 166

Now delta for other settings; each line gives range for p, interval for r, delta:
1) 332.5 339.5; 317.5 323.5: 146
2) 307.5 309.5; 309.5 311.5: 184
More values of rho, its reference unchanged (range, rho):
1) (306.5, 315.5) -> 311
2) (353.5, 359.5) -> 358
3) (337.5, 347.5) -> 346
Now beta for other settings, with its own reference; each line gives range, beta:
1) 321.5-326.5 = 0.79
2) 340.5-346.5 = 0.90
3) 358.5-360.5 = 0.96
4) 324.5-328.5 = 0.67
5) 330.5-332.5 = 0.50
